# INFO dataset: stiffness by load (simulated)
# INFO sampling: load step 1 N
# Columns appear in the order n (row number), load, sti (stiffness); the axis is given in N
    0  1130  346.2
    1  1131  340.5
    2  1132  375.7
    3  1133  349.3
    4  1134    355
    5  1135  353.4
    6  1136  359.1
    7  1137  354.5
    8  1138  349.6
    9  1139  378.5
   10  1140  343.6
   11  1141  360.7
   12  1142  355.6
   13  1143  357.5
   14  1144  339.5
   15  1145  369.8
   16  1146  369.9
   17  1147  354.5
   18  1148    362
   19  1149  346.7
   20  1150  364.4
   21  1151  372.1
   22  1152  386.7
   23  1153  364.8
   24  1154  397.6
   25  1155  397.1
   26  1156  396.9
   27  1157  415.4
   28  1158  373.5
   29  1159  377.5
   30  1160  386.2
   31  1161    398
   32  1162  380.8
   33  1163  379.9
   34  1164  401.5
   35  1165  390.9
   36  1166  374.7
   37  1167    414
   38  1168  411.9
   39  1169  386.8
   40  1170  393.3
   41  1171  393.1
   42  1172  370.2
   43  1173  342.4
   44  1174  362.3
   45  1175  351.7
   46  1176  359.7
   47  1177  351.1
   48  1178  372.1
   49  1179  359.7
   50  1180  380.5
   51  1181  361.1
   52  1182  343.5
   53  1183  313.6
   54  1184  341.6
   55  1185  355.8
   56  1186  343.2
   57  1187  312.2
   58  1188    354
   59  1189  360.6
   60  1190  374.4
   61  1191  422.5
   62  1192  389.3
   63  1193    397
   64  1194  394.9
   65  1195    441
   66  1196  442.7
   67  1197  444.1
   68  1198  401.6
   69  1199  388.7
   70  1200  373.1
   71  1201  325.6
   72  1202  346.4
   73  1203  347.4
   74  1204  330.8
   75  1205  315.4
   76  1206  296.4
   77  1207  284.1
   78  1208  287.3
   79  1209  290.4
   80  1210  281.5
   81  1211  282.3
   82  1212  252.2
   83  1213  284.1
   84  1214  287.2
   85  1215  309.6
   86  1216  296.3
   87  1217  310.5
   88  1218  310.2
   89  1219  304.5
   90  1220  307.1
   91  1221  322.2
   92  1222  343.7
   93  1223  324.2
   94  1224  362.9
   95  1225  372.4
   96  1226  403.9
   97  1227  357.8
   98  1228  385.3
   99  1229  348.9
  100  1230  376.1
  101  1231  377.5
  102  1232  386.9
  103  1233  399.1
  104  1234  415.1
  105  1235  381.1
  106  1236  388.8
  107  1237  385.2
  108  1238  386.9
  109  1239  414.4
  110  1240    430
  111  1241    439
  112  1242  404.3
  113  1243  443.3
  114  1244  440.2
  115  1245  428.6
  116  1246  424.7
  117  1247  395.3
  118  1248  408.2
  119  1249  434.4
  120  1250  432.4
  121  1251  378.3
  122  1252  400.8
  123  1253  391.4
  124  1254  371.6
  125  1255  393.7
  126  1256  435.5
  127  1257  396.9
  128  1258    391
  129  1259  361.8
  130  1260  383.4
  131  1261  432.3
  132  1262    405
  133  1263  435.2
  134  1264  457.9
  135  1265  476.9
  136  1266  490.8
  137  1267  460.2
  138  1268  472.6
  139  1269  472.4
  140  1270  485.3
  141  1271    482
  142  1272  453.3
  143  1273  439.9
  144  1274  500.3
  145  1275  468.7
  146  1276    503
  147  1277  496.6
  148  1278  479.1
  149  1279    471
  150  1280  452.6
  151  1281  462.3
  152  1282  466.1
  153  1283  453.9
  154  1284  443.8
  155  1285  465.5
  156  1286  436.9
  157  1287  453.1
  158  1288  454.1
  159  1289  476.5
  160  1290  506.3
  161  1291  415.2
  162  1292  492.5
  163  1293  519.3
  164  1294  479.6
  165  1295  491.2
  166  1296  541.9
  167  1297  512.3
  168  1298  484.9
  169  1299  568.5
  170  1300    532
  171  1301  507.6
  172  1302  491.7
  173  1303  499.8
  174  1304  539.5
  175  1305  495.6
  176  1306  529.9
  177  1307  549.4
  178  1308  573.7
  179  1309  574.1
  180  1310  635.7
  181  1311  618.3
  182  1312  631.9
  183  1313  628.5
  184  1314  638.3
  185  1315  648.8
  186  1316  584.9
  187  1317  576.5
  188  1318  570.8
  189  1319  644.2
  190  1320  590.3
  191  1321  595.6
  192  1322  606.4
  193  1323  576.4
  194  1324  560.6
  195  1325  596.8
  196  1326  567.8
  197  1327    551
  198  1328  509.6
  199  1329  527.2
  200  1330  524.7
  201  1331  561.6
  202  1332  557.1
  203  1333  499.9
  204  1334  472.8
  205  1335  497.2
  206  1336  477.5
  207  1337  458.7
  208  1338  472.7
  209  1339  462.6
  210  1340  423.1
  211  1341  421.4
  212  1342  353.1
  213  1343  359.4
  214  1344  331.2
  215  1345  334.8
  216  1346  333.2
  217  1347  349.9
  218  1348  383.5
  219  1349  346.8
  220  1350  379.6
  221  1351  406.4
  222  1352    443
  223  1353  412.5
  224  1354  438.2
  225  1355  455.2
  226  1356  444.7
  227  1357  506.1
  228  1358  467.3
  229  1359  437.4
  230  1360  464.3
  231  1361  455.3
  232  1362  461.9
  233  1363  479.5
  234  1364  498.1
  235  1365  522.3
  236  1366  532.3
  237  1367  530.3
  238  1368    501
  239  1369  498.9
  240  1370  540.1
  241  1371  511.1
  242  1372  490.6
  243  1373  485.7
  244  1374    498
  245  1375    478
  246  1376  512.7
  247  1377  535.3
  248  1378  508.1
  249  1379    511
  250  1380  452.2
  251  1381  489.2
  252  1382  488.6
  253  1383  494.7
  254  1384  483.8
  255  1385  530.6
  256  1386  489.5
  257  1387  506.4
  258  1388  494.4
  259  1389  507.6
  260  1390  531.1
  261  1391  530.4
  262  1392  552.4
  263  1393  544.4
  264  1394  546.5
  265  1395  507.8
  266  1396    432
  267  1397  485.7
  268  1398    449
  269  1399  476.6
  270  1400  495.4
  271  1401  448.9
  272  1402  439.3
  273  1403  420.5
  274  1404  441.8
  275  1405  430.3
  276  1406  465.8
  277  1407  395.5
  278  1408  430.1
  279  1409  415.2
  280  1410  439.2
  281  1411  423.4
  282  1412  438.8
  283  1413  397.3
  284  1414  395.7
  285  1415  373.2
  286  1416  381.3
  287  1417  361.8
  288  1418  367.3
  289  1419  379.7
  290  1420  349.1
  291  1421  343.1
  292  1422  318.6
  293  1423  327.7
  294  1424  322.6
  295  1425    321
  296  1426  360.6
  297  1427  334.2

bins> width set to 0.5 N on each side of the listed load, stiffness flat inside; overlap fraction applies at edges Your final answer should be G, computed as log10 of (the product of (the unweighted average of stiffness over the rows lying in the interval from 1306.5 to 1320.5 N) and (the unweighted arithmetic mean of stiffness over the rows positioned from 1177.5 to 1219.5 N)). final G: 5.32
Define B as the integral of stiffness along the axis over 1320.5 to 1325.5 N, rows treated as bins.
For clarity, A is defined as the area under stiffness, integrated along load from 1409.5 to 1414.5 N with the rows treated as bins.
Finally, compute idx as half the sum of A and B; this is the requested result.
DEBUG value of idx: 2515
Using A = 2094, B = 2936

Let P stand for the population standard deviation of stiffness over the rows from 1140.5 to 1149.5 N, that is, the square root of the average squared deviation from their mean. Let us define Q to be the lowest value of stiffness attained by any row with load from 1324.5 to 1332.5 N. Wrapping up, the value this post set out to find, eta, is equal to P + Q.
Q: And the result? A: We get 519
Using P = 9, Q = 509.6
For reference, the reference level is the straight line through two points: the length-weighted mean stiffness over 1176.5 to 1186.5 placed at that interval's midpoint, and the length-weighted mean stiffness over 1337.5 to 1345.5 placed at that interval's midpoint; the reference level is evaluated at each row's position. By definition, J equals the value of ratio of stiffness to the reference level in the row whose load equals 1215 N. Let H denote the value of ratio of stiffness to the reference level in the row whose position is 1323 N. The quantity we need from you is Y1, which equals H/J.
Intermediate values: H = 1.48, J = 0.86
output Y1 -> 1.72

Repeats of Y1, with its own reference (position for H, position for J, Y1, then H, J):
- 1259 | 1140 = 0.96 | 0.97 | 1.01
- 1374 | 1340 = 1.15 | 1.23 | 1.07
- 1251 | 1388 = 0.84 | 1.02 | 1.21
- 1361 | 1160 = 1.02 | 1.14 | 1.11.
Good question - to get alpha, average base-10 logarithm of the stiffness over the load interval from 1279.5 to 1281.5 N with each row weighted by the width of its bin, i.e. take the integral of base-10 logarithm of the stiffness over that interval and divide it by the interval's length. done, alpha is 2.66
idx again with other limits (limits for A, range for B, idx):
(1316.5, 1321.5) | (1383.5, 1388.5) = 2741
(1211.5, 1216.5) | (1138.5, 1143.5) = 1613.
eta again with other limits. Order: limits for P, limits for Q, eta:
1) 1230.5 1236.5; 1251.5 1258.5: 384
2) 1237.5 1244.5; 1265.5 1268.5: 480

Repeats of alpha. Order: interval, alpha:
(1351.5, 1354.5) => 2.63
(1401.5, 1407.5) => 2.64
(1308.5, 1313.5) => 2.79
